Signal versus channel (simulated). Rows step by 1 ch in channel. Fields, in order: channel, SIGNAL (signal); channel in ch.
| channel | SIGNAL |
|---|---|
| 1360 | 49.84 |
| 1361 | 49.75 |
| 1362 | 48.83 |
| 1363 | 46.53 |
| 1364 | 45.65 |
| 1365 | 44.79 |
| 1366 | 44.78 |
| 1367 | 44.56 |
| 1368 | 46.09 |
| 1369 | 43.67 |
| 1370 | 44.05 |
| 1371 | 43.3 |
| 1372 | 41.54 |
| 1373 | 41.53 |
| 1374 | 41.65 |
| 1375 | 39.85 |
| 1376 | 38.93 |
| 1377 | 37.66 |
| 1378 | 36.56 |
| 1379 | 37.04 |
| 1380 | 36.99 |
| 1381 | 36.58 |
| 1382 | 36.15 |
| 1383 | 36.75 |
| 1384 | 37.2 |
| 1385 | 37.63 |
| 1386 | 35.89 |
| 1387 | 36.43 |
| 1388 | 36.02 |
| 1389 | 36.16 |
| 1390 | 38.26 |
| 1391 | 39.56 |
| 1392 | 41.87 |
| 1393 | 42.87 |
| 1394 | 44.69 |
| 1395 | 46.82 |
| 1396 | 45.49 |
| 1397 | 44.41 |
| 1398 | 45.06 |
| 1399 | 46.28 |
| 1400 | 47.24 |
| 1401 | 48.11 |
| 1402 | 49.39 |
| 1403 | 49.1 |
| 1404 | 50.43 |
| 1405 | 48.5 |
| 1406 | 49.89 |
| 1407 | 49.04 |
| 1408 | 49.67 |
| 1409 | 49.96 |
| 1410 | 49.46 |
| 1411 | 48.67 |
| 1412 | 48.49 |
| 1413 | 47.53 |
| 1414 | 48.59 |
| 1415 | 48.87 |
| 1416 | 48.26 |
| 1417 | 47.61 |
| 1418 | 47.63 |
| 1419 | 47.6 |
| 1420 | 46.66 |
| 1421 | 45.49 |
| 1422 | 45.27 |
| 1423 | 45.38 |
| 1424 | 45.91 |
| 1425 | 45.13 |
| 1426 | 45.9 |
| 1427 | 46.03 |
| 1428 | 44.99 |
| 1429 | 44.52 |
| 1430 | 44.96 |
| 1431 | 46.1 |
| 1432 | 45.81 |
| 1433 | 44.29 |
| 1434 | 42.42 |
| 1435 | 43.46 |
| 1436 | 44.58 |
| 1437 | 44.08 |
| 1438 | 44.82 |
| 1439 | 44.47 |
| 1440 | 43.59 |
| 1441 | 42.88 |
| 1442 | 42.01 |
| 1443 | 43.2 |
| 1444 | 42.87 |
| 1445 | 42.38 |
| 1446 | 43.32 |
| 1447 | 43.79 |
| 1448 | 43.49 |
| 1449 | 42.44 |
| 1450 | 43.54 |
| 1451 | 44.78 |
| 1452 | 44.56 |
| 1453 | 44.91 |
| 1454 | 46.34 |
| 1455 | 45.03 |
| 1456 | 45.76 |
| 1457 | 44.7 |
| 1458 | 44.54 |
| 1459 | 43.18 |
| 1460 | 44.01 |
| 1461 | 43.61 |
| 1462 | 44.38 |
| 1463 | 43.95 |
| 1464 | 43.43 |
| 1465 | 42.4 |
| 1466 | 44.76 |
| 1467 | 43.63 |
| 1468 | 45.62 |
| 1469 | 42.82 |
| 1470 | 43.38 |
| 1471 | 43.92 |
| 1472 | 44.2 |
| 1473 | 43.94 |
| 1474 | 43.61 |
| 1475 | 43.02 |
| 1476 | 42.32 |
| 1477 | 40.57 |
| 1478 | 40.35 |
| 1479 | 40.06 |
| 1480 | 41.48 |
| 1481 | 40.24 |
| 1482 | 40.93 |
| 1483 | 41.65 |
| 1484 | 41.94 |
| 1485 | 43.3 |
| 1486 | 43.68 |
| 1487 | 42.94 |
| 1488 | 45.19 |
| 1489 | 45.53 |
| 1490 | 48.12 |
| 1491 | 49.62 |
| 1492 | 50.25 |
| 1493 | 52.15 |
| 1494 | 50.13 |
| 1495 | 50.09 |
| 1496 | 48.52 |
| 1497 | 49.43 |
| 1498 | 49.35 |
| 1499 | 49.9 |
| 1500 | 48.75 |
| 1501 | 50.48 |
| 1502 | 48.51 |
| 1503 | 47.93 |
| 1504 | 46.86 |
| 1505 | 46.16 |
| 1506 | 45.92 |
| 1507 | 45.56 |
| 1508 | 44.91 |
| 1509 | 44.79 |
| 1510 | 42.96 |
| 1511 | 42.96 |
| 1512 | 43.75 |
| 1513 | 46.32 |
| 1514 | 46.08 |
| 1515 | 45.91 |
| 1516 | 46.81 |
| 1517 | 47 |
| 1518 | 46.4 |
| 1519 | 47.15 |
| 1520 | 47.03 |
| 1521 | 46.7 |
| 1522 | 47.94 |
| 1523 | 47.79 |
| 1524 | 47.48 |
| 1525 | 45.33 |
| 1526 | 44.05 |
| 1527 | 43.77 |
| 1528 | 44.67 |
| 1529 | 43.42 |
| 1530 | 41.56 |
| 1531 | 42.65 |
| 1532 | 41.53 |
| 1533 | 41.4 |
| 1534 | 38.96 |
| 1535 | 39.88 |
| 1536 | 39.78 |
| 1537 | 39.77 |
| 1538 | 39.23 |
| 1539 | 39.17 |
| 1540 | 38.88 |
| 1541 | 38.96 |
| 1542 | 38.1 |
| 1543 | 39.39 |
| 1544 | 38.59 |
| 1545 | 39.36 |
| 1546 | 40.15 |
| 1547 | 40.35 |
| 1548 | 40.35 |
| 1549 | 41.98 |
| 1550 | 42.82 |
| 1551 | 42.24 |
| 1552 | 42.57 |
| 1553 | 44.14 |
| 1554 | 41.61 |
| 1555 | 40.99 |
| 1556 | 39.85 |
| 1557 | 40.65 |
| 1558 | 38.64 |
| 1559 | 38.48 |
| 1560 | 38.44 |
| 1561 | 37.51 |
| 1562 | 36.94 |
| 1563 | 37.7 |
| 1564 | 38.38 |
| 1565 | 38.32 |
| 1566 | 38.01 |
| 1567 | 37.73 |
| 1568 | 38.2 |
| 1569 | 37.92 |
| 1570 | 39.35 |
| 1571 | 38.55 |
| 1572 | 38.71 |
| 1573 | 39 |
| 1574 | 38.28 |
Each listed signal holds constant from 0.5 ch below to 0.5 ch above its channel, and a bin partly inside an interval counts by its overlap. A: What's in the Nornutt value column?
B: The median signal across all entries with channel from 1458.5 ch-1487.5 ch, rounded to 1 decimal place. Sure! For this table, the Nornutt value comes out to 43.3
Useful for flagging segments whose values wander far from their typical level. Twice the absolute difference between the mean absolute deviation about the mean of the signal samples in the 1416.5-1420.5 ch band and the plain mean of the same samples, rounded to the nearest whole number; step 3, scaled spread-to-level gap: 94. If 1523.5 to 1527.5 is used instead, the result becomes 88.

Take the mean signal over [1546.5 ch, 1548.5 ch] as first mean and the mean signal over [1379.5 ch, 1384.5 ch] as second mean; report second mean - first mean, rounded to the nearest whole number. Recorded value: -4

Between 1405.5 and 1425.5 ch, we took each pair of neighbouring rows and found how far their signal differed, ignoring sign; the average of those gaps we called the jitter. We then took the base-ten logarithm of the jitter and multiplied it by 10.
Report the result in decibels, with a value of -2.5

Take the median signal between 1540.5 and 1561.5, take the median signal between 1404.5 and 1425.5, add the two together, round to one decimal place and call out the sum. 88.4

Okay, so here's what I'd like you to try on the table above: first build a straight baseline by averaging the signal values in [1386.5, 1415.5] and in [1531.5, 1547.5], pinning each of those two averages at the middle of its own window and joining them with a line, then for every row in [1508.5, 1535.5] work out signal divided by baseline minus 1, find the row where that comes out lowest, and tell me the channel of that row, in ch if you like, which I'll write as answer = 1534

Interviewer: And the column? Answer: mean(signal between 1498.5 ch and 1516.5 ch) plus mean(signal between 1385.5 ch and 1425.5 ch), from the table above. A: 92.1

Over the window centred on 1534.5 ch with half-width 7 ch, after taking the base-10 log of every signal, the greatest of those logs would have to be 1.65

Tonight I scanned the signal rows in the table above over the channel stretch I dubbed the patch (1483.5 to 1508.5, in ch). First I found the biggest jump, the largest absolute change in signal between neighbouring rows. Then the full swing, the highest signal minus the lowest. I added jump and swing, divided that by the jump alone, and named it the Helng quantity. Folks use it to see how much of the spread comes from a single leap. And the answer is 4.9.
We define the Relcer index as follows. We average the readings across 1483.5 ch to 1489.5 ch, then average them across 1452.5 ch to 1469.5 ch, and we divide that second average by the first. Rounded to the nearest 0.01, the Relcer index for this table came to 1.01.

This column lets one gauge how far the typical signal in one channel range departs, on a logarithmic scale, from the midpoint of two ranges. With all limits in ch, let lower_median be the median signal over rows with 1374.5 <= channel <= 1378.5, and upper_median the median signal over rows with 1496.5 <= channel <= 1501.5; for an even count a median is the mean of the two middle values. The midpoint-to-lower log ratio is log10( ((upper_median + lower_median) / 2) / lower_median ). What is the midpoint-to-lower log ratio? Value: 0.06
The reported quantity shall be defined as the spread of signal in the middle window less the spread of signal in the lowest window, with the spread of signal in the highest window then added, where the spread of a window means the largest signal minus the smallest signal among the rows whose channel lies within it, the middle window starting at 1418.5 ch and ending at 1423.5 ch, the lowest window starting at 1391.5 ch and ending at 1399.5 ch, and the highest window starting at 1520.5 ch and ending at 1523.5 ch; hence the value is -1.4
